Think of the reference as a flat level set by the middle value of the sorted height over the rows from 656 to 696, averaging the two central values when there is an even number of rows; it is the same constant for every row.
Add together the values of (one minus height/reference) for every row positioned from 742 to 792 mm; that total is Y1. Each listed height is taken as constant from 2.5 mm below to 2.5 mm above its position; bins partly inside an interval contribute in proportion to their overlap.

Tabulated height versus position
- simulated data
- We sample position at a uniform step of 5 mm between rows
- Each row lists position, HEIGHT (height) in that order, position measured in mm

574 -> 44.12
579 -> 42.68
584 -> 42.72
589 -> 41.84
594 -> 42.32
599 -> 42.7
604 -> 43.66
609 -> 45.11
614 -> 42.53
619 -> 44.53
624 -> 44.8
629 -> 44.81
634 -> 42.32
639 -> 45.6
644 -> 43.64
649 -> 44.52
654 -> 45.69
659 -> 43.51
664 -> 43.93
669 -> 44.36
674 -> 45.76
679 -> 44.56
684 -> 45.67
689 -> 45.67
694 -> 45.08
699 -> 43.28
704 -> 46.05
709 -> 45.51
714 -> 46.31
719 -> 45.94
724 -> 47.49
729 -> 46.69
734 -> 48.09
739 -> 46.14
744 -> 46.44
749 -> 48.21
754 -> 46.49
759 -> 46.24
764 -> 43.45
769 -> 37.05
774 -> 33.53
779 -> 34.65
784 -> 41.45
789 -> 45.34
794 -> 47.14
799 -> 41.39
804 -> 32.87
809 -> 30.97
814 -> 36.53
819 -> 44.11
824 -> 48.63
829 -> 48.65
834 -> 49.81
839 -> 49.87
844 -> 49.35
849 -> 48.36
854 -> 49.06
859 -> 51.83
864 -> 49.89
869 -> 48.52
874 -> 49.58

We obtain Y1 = 0.6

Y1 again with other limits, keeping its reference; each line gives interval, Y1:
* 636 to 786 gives 0.3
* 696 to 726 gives -0.1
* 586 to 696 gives 0.3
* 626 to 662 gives 0.1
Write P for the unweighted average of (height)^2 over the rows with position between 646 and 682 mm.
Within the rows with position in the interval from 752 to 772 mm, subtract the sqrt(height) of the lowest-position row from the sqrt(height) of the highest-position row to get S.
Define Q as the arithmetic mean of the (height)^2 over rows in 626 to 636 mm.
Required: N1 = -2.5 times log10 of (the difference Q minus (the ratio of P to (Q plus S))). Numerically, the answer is -8.20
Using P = 1991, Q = 1899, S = -0.7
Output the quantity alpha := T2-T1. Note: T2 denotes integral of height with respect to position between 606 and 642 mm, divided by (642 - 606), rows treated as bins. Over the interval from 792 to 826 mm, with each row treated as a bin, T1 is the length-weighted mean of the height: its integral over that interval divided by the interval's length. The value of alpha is 4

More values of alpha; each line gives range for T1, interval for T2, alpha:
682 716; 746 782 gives -4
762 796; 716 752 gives 7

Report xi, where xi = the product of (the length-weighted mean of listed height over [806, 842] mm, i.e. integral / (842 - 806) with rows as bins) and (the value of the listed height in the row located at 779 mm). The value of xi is 1525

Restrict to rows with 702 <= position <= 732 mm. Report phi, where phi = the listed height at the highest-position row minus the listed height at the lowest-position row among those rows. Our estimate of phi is 0.6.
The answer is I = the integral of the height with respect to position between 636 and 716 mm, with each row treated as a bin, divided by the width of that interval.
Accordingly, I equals 44.9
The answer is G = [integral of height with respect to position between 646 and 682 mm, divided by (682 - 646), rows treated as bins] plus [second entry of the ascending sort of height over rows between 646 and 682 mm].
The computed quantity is 89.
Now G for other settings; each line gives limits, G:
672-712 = 90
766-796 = 74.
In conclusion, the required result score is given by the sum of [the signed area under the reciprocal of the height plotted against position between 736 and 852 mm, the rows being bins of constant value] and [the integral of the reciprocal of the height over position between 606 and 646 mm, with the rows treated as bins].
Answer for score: 3.6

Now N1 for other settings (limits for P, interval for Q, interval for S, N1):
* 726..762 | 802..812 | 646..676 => -7.52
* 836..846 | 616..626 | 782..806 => -8.25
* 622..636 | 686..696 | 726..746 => -8.28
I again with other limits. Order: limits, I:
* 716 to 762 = 46.8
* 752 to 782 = 40.2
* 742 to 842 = 42.7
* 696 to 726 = 45.7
